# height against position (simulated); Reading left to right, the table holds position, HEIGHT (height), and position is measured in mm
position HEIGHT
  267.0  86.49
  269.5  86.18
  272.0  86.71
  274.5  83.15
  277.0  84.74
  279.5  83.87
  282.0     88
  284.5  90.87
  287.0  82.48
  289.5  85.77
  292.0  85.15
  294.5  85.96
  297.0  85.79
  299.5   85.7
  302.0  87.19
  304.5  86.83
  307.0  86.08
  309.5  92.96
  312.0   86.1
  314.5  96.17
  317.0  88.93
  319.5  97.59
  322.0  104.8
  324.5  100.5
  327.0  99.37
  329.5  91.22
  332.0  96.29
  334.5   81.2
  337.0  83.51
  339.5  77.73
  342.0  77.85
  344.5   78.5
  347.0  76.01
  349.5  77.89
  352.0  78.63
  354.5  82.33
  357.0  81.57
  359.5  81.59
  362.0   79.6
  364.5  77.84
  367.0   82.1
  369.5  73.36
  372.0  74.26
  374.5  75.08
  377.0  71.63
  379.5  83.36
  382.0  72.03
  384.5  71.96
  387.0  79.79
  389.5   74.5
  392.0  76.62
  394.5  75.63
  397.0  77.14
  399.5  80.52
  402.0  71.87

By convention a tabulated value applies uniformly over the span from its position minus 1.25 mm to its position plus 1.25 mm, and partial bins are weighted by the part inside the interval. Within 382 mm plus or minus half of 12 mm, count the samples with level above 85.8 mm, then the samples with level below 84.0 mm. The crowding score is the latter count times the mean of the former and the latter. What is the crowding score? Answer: 12.5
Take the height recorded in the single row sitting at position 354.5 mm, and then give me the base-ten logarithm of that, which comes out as 1.92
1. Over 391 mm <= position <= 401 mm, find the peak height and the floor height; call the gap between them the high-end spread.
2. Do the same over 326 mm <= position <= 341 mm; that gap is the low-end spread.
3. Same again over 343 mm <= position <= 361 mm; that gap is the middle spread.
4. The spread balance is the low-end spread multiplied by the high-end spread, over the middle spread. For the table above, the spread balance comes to 17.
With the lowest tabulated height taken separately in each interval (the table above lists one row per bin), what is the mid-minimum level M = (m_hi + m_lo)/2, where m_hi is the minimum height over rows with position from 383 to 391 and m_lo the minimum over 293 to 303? 78.8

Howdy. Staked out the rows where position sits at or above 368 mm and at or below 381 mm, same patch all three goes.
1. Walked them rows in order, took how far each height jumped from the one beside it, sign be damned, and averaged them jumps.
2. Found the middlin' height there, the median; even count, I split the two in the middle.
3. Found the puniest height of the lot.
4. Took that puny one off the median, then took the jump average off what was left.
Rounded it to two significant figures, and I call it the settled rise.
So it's -1.6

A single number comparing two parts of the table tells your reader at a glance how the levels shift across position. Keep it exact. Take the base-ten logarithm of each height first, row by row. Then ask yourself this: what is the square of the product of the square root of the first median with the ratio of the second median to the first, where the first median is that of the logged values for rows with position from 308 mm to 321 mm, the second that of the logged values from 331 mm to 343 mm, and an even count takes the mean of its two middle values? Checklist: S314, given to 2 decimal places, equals 1.85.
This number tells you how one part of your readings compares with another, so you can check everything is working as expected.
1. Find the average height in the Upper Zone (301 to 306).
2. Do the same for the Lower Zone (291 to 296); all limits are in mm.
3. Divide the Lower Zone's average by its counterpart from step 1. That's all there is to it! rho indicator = 0.98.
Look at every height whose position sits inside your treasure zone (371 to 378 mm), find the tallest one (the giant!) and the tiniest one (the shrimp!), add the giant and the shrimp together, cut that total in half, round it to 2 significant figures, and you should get 73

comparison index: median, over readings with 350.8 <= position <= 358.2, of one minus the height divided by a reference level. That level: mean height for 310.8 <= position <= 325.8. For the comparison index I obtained 0.15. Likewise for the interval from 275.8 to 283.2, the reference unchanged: 0.11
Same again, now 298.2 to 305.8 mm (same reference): 0.09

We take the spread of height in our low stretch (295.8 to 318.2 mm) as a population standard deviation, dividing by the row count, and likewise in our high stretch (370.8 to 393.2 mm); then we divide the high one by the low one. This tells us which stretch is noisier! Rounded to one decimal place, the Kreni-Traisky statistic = 1.1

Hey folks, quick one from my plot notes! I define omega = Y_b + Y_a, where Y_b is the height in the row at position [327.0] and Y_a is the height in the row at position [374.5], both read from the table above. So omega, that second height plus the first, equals 174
